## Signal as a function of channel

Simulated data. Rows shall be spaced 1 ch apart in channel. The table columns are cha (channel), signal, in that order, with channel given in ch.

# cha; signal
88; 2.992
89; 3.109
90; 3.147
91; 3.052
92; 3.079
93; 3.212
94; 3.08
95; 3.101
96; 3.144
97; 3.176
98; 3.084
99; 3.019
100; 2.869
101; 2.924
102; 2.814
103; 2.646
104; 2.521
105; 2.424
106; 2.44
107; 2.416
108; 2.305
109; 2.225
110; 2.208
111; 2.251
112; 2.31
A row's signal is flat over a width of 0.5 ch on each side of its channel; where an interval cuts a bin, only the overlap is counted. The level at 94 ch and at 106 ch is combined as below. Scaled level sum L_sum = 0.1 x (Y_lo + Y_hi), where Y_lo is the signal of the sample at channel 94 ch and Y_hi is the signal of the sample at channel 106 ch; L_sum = 0.55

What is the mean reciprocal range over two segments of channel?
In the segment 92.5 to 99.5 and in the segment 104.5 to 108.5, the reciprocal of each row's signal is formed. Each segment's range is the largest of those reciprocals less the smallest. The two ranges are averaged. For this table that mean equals 0.0220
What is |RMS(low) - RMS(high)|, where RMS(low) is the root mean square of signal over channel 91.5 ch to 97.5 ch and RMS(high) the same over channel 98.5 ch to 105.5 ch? 0.4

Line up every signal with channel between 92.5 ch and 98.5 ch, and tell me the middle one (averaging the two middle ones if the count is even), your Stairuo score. 3.12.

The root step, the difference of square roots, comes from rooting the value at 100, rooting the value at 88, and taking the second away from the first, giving -0.04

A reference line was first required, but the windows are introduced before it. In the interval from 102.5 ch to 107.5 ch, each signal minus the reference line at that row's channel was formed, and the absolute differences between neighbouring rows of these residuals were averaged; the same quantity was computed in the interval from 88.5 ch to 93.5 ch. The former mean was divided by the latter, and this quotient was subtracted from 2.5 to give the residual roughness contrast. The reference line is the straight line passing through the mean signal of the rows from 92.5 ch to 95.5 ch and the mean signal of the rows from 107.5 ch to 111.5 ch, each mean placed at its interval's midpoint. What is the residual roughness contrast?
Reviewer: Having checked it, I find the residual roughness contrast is 1.97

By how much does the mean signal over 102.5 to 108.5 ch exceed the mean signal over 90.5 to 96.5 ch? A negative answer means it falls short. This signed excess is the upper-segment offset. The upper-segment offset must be -0.65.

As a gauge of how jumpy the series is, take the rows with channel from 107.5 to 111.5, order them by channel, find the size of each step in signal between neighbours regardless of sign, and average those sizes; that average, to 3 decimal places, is 0.047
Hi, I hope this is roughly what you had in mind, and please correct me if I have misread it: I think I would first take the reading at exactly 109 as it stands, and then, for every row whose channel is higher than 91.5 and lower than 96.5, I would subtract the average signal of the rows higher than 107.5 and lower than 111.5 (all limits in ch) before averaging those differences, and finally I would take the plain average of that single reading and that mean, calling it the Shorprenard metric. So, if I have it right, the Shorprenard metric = 1.55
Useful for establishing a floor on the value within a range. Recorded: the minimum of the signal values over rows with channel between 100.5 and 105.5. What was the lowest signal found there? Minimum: 2.424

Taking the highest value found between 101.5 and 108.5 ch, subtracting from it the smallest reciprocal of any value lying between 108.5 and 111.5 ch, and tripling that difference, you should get 7.11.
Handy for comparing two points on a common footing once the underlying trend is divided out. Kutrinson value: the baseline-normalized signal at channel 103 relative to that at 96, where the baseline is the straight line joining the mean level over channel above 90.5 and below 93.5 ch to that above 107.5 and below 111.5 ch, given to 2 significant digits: 0.96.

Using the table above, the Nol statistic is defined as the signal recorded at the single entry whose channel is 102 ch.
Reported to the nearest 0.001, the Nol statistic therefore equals 2.814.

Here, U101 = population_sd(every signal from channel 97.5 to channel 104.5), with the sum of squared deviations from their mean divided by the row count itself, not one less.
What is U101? 0.18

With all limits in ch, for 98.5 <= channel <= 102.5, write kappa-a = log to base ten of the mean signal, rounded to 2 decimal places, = 0.46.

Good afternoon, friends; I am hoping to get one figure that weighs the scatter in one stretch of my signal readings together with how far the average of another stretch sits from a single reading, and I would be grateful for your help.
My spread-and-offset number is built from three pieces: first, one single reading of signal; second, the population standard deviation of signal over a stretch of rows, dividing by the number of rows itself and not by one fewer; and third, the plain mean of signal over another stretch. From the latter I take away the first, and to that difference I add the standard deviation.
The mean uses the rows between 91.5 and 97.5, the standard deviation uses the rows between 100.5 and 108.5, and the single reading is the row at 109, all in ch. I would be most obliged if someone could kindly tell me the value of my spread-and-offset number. 1.11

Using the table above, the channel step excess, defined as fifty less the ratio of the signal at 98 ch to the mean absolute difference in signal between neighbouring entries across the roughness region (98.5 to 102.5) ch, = 21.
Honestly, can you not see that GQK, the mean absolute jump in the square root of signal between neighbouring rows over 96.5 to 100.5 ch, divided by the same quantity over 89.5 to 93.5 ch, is 1.2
